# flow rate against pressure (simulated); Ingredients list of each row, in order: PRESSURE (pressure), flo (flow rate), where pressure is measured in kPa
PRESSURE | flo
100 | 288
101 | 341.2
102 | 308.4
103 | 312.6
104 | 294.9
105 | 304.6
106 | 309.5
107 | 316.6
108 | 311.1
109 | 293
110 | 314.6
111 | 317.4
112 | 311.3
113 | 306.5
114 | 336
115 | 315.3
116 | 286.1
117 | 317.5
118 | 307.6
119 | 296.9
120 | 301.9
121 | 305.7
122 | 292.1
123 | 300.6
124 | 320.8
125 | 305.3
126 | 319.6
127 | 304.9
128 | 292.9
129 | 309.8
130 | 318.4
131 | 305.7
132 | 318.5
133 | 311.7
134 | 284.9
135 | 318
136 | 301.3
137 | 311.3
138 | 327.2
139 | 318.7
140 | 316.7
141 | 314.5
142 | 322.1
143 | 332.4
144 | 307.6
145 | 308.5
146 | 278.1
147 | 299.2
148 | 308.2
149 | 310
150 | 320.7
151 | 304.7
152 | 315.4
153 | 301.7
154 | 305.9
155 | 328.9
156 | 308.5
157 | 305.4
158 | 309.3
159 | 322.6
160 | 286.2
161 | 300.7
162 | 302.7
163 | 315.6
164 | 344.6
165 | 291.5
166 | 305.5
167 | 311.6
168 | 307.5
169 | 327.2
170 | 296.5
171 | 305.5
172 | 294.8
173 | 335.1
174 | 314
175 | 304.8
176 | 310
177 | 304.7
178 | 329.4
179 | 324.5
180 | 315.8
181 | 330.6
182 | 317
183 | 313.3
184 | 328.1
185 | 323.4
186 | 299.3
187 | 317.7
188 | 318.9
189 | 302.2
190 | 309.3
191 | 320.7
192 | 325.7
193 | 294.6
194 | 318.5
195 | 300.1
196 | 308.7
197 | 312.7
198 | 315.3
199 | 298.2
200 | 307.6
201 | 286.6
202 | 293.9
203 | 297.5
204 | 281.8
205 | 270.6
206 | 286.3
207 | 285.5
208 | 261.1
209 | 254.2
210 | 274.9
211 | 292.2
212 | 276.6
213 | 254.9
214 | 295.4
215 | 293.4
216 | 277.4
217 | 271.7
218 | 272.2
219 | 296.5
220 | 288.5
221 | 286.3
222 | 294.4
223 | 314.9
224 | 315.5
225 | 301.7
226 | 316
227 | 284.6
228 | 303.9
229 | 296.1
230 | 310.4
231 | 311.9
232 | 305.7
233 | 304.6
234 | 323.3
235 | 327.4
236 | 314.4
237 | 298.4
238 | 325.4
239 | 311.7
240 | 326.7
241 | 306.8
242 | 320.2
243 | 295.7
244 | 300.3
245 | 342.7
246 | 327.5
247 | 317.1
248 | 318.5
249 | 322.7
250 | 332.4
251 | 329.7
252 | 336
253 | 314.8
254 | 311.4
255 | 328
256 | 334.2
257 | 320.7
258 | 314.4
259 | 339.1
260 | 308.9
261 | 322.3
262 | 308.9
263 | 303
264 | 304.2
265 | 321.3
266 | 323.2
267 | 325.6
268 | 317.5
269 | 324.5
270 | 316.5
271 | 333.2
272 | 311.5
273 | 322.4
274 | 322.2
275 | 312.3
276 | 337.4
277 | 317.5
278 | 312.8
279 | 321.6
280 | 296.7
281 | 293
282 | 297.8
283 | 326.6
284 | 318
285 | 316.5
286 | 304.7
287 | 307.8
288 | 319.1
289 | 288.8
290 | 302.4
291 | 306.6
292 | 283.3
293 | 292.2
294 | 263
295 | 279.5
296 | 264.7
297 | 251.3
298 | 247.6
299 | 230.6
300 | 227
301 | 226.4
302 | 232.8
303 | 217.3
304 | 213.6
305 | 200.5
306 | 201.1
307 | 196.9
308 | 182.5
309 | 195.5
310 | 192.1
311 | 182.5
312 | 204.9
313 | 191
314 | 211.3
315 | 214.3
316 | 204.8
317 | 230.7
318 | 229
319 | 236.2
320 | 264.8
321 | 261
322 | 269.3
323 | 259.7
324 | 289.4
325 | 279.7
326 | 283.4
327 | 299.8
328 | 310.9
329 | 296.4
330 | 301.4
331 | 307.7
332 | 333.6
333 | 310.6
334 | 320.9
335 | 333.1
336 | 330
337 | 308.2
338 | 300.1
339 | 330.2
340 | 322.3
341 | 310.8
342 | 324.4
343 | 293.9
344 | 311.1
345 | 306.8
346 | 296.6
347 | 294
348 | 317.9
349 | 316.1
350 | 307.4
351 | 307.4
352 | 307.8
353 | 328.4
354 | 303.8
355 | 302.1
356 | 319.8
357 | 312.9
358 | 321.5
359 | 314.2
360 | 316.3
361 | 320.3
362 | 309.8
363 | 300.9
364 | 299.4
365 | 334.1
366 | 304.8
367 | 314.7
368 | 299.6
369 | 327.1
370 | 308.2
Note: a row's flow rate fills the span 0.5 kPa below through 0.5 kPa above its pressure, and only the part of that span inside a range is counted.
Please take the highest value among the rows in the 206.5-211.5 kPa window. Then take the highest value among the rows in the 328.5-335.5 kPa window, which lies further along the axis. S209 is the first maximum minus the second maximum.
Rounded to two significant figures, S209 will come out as -41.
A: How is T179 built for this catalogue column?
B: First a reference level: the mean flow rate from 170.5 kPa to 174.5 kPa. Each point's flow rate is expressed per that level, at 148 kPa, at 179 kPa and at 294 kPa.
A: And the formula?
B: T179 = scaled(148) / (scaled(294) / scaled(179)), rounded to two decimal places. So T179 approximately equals 1.22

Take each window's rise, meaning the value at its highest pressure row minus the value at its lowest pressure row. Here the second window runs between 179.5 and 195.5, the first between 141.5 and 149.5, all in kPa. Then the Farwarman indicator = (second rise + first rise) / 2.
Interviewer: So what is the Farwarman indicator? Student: -14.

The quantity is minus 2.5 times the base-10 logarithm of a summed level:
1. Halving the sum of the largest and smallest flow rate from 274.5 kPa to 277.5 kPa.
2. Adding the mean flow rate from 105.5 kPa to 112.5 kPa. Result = -7.01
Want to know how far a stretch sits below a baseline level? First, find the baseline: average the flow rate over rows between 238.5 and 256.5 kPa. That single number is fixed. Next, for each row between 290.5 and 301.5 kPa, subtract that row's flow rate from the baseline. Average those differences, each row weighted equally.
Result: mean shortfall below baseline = 60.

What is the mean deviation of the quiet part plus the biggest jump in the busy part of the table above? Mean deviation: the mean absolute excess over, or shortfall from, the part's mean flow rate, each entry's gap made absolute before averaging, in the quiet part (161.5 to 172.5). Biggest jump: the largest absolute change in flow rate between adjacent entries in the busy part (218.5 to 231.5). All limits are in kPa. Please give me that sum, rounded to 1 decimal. 42.6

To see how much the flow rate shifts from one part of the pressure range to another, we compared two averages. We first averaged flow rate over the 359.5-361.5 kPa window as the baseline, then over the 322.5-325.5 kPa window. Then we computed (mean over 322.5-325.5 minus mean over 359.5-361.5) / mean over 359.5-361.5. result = -0.1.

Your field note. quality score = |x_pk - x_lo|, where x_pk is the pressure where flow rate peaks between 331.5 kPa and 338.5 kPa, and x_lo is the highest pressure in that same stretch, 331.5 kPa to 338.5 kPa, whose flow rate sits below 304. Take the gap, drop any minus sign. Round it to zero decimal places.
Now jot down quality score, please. 6 kPa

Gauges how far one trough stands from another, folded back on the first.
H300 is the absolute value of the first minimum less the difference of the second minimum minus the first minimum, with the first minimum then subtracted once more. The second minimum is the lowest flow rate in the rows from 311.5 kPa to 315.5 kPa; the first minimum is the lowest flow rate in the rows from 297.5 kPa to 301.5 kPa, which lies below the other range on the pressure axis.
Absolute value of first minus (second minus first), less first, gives 35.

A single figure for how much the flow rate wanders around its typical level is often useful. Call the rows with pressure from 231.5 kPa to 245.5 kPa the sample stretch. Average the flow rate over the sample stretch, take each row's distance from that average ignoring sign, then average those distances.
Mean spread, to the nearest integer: 11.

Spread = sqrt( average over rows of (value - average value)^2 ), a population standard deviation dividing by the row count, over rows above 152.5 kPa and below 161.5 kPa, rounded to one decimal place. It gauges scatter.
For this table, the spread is 11.7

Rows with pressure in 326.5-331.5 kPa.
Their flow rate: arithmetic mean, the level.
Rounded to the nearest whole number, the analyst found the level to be 303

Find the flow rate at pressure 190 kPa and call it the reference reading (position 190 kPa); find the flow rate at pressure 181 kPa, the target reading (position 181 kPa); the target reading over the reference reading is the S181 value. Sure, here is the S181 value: 1.07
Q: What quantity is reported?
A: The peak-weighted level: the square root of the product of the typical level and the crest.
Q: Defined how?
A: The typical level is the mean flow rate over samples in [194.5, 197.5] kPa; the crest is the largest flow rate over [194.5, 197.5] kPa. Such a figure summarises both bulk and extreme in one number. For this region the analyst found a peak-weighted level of 310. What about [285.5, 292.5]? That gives 310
